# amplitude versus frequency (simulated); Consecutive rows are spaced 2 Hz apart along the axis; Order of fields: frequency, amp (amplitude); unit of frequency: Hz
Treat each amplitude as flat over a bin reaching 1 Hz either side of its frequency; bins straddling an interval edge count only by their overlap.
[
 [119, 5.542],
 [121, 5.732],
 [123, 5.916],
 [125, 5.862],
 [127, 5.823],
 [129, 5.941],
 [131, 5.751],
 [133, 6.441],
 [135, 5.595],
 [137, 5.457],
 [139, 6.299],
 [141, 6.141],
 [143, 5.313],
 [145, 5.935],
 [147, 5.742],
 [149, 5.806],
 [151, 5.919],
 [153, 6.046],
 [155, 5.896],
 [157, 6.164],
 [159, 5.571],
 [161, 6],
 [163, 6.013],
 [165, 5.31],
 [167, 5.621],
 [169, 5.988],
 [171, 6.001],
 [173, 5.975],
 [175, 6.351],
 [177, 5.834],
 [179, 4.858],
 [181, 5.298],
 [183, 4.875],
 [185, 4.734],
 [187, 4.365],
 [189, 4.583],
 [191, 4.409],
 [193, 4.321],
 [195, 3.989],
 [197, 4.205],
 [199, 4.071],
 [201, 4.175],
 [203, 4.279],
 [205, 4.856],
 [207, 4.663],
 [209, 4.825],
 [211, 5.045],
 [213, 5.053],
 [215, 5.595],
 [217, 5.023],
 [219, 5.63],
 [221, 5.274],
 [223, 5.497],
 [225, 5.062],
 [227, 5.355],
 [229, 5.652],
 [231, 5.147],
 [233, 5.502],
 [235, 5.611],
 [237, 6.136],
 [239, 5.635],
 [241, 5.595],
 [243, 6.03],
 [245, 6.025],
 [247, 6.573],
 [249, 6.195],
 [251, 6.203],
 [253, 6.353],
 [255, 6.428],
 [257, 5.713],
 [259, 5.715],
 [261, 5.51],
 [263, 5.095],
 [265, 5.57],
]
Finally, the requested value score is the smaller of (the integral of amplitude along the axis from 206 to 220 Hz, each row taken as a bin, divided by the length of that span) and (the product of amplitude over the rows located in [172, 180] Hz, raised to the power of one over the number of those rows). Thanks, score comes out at 5.1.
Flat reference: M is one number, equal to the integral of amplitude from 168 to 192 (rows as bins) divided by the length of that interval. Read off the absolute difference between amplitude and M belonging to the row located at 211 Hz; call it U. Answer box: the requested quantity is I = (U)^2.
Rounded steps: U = 0.23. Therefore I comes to 0.05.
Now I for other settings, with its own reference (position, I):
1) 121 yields 0.21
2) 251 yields 0.87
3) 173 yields 0.49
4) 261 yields 0.06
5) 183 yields 0.16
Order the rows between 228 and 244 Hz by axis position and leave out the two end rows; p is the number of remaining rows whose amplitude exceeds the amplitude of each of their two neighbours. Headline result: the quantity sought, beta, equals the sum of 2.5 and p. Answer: 3.5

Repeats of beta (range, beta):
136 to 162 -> 6.5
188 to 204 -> 3.5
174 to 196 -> 4.5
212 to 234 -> 6.5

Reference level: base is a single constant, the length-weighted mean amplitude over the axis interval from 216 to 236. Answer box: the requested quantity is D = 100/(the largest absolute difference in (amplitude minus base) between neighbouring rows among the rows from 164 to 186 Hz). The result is 102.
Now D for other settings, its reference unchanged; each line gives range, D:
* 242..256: 182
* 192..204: 301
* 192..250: 165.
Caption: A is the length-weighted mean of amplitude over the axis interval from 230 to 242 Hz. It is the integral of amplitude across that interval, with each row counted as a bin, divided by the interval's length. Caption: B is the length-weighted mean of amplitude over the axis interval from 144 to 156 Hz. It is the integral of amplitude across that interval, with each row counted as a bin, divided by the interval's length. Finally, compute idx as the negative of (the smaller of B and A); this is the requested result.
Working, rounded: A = 5.6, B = 5.9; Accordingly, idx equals -5.60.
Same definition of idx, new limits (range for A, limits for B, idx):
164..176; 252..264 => -5.80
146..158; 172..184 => -5.53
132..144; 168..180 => -5.83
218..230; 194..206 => -4.26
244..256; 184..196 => -4.40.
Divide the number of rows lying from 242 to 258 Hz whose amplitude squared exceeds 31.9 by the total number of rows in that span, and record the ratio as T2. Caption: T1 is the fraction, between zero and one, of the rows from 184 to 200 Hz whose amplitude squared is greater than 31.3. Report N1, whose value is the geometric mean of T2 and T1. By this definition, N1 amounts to 0.0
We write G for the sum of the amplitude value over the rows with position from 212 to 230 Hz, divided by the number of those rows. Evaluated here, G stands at 5.35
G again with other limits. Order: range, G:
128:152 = 5.86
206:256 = 5.60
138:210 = 5.29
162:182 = 5.72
